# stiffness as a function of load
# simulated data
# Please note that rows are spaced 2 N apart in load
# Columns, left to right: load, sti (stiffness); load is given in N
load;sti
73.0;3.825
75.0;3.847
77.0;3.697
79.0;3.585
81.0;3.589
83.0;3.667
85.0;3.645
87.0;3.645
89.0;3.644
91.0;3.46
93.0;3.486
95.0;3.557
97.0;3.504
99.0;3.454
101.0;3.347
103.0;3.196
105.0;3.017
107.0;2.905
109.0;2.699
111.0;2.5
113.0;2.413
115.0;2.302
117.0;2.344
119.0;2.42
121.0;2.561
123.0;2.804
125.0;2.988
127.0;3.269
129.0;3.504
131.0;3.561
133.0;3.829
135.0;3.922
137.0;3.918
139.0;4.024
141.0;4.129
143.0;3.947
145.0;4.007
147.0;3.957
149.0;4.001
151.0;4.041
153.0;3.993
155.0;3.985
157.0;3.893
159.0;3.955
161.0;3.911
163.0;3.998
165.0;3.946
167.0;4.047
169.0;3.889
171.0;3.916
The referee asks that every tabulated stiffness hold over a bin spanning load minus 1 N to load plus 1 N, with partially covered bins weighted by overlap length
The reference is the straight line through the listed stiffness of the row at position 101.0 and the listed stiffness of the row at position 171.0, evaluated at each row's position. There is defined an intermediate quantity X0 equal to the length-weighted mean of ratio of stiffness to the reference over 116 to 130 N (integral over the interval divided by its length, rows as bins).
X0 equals 0.80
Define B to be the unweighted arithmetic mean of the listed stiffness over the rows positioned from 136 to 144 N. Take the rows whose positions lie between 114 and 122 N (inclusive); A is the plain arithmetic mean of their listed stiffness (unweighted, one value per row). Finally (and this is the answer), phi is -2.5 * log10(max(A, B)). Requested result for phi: -1.51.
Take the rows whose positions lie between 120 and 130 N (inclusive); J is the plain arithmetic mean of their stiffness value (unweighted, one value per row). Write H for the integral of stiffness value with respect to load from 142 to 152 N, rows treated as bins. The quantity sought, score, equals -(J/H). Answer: -0.076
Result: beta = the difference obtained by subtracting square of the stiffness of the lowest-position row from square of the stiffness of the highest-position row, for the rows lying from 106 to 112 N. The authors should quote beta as -2.19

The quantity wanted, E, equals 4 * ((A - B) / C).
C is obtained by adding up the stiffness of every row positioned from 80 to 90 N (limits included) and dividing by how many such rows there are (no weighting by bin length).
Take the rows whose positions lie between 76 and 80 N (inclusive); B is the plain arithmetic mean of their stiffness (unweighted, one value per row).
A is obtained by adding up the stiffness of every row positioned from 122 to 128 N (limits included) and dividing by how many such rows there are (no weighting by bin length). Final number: -0.68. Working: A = 3.02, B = 3.64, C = 3.6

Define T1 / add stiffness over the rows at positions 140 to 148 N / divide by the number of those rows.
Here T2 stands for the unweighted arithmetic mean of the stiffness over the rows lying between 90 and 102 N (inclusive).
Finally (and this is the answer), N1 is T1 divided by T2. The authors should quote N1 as 1.2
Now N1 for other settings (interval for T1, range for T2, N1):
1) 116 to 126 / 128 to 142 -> 0.7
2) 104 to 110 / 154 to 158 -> 0.7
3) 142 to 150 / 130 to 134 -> 1.1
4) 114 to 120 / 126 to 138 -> 0.6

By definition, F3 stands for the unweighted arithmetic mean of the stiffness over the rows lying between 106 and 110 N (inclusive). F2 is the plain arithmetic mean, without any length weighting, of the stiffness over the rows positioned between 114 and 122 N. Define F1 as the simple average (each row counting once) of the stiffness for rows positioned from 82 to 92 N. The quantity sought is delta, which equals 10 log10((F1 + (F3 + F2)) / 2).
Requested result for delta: 6.4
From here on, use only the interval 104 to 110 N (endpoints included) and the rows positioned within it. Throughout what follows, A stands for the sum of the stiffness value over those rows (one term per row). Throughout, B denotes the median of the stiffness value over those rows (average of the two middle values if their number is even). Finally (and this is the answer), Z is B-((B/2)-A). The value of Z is 10.1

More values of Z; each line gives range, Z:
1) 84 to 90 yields 12.8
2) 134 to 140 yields 13.8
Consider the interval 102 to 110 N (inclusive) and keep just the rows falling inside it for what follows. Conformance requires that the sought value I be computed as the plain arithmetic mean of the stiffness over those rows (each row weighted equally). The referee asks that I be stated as 3.0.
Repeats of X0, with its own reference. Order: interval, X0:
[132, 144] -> 1.09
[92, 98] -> 1.07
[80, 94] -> 1.11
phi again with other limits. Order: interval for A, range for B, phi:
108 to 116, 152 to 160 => -1.49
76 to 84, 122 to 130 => -1.40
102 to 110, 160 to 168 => -1.50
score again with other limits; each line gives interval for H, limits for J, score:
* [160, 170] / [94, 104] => -0.086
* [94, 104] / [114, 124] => -0.073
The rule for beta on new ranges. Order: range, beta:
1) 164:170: -0.45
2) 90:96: 0.68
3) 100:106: -2.10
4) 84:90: -0.01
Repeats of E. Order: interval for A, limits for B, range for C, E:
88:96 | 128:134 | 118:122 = -0.15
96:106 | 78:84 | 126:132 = -0.36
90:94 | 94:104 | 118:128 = 0.09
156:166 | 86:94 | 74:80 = 0.41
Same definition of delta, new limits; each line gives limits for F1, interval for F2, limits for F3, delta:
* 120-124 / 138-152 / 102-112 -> 6.8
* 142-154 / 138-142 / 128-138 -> 7.7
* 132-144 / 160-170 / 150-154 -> 7.8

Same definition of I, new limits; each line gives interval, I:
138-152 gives 4.0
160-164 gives 4.0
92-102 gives 3.5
